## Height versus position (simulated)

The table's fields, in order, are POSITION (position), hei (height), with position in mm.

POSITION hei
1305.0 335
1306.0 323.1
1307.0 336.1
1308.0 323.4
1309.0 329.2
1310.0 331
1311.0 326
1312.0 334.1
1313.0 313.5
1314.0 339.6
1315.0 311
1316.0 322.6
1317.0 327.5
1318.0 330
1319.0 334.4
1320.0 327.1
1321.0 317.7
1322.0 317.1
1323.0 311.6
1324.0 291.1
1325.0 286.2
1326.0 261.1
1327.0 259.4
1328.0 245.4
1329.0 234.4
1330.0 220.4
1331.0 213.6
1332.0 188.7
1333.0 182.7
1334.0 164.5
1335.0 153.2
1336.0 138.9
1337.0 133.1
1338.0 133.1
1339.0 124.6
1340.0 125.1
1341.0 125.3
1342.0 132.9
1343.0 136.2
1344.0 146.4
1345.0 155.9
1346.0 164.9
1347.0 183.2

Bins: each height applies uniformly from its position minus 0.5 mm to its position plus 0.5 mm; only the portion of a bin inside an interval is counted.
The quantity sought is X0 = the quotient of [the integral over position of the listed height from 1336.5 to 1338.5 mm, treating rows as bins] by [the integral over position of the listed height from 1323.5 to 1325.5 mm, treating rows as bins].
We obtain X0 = 0.5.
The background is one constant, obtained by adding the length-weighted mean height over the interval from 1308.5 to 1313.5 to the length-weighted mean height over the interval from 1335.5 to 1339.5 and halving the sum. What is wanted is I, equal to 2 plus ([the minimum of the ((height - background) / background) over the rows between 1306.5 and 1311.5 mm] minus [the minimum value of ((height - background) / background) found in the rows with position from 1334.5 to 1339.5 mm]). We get 2.9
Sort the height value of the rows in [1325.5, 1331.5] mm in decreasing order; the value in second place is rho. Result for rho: 259.4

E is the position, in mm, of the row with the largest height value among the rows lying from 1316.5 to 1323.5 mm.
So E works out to 1319.0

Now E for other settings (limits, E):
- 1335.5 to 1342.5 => 1336.0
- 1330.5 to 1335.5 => 1331.0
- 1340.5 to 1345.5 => 1345.0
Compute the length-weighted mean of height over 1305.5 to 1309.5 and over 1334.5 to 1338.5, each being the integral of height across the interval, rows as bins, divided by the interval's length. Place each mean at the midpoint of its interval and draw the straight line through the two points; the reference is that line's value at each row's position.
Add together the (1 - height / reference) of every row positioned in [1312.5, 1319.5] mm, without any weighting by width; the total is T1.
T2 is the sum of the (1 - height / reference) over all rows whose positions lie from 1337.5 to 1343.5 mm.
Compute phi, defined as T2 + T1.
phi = -2.3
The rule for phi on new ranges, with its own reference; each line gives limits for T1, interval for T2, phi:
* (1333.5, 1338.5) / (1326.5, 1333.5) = -1.5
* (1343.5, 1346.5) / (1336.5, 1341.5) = -2.8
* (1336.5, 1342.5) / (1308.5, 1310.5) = -0.6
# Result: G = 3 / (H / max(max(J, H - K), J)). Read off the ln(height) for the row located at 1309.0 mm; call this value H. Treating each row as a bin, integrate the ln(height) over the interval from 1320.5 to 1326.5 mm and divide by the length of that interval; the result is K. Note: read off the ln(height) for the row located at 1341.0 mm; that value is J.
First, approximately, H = 5.8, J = 4.83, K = 5.7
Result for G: 2.50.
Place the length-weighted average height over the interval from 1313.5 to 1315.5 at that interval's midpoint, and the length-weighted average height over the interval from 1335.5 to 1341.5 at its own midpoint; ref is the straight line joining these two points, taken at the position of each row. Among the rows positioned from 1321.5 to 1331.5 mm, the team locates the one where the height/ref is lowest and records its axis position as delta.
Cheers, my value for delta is 1330.0 mm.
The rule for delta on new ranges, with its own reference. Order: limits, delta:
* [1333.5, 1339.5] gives 1336.0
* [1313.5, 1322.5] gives 1315.0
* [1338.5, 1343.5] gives 1339.0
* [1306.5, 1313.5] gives 1308.0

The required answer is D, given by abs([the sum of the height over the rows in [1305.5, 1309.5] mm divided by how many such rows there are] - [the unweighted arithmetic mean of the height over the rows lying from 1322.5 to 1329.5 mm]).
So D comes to 58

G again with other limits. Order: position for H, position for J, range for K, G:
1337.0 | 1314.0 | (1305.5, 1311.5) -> 3.57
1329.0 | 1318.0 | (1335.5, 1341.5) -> 3.19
